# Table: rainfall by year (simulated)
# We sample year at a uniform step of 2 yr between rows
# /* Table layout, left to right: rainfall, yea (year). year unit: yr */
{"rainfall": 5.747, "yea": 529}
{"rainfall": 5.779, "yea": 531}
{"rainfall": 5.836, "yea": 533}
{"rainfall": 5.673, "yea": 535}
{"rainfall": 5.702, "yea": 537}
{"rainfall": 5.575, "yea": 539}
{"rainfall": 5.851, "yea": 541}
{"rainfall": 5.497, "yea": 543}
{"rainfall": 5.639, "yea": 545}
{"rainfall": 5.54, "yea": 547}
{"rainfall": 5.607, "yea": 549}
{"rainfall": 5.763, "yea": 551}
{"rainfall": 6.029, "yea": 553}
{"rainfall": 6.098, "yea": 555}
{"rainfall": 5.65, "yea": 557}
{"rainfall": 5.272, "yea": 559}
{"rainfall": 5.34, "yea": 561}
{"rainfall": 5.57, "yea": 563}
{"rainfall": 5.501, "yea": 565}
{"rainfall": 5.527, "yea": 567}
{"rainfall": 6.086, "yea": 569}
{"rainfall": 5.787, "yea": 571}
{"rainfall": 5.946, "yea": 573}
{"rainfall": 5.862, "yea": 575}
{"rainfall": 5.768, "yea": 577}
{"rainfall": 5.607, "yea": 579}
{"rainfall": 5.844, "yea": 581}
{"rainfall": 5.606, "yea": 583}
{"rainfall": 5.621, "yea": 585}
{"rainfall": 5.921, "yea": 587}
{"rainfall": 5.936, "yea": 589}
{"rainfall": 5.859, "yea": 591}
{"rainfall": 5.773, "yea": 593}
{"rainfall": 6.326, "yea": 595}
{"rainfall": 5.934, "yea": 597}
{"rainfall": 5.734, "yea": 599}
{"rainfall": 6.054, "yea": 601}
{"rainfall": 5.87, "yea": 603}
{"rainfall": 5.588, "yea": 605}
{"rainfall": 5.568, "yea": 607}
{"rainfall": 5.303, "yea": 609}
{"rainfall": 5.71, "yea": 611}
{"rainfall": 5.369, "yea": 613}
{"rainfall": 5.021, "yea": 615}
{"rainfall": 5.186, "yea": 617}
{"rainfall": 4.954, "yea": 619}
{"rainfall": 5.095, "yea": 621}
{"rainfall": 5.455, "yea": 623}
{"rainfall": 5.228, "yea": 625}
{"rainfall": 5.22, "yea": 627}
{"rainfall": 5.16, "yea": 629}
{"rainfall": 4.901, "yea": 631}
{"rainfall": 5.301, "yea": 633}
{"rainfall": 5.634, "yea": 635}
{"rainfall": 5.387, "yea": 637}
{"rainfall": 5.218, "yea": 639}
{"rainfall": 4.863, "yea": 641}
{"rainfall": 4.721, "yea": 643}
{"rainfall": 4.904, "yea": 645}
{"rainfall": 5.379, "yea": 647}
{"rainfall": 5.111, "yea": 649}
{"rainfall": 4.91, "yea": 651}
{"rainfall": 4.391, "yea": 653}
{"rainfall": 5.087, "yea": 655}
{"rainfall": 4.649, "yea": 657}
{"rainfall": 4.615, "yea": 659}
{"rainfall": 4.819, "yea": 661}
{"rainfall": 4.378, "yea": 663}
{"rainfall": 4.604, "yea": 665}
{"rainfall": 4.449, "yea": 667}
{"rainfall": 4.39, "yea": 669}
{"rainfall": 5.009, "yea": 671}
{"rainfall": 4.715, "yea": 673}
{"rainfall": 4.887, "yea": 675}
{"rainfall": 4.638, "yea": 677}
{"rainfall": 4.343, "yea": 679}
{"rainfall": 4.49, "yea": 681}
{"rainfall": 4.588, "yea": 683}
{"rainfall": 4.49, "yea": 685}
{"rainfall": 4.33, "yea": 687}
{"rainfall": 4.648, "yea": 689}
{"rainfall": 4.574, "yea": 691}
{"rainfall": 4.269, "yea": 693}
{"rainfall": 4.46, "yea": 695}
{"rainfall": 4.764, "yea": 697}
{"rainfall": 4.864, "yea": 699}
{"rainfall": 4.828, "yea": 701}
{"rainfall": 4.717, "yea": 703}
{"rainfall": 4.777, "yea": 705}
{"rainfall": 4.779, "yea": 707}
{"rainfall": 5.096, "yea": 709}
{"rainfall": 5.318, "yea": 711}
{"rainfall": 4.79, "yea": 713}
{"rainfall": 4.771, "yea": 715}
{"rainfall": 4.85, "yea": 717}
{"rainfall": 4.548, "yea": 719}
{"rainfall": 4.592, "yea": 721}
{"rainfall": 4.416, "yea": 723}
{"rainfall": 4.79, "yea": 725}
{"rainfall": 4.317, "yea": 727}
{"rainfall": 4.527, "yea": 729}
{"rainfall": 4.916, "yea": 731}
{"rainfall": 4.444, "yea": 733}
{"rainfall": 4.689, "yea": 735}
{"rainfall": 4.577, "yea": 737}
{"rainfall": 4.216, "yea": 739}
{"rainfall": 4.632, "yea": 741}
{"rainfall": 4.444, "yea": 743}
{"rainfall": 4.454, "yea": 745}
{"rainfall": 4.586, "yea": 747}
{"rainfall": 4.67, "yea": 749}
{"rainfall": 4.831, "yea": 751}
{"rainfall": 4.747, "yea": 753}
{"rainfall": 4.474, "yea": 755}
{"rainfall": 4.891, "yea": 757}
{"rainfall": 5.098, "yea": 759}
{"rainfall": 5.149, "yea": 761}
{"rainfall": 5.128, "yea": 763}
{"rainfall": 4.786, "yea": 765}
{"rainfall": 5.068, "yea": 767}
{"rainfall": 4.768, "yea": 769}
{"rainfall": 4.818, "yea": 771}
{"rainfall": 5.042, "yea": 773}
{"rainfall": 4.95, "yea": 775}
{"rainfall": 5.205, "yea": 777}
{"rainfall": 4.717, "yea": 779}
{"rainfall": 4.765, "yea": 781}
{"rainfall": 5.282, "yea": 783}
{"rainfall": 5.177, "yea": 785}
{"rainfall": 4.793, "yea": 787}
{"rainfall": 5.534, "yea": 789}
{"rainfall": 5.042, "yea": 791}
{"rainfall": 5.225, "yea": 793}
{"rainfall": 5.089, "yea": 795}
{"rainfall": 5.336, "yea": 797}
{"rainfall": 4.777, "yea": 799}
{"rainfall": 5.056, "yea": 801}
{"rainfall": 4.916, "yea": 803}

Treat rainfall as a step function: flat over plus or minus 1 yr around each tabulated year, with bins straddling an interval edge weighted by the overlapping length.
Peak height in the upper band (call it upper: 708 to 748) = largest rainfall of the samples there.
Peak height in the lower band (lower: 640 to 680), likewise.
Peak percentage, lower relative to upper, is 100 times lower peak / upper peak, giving 101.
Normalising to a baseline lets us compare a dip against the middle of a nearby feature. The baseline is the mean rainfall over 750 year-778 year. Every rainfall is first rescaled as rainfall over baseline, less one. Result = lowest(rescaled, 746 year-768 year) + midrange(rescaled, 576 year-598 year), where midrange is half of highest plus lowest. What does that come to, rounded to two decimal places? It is 0.12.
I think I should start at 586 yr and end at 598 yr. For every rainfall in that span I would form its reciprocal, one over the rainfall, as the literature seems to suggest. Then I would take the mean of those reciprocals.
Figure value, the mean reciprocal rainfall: 0.168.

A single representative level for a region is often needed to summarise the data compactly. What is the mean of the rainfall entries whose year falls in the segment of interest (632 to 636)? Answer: 5.47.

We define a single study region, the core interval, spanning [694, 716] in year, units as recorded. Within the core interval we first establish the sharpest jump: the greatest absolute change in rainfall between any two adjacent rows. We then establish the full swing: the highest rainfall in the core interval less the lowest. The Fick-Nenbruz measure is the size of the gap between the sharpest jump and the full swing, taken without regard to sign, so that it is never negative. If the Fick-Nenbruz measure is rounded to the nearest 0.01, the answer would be 0.33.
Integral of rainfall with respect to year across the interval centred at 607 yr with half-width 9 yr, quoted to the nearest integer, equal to 100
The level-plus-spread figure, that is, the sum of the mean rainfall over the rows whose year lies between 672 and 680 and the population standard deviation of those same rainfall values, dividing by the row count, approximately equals 4.8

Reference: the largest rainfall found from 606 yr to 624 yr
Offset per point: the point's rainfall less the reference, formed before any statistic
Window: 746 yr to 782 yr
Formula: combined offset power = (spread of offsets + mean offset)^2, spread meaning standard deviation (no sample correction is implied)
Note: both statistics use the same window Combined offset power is 0.4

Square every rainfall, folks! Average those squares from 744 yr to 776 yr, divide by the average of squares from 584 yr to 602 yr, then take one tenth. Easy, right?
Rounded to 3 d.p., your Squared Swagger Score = 0.067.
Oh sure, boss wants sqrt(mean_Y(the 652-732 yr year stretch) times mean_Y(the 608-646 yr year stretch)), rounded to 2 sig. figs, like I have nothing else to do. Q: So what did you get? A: 4.9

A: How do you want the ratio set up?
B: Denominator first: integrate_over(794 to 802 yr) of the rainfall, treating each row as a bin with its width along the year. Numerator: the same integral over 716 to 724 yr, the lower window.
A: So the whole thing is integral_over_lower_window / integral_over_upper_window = 0.91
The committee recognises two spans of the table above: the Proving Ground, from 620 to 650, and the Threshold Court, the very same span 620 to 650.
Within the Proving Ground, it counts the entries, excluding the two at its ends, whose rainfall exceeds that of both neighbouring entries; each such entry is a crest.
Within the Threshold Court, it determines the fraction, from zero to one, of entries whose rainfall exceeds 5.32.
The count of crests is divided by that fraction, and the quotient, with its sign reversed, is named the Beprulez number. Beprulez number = -11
